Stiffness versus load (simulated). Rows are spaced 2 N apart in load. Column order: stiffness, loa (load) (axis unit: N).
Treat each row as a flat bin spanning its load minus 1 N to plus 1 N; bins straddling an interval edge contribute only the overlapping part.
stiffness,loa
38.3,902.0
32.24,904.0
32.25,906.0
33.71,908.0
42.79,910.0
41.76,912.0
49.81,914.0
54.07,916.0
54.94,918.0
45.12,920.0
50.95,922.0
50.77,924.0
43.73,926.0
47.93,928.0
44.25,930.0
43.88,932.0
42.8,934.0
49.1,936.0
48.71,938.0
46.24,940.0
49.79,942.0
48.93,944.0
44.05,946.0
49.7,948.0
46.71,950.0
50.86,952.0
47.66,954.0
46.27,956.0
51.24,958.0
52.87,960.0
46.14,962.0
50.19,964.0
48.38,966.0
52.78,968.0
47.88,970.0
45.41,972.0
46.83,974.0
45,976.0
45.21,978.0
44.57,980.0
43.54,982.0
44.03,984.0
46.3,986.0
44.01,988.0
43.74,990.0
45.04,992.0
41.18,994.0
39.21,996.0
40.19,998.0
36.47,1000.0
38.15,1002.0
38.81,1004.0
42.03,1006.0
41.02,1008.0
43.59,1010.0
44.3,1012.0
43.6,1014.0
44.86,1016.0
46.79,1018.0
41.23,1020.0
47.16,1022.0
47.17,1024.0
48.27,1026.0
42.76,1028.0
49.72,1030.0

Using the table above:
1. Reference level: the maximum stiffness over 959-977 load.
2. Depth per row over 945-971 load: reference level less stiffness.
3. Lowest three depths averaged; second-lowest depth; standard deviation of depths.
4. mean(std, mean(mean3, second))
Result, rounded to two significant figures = 1.5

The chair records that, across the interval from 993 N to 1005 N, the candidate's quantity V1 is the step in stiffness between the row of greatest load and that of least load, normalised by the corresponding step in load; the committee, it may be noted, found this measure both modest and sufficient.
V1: -0.24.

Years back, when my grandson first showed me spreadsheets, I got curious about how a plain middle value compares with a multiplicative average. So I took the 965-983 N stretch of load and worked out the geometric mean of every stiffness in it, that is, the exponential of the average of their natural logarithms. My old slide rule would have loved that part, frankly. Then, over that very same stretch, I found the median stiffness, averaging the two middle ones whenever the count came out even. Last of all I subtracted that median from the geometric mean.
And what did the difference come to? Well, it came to 1.14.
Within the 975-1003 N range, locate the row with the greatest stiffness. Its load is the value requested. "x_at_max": 986.0 N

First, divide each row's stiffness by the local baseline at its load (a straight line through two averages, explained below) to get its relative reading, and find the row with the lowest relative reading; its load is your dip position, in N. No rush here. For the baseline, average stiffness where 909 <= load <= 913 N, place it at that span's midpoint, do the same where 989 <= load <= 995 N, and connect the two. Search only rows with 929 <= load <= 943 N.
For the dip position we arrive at 934.0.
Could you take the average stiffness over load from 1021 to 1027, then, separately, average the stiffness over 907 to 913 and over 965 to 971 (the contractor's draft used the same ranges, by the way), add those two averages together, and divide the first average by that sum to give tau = 0.533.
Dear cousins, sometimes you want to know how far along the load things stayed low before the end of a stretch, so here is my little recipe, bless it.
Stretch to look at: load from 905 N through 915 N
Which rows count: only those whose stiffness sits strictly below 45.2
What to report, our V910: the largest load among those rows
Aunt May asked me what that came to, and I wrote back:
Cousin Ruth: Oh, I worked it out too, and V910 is 912.0 N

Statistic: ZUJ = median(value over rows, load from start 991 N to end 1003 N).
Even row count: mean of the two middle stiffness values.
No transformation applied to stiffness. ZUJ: 40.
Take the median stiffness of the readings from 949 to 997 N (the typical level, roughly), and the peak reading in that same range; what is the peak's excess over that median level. 6.7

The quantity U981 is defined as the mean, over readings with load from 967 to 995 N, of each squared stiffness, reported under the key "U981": 2067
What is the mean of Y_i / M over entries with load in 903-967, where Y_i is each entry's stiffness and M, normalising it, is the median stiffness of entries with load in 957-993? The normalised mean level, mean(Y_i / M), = 1.02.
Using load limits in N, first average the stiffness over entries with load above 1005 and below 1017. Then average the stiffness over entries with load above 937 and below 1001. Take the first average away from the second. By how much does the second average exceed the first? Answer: 3.0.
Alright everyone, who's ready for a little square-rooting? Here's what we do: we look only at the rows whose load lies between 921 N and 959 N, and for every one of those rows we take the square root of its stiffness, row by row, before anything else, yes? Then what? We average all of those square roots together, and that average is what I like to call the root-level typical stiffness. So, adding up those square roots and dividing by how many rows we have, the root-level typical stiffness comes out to 6.89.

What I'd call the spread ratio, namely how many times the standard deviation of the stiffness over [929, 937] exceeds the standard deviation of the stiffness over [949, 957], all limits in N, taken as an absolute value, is 1.35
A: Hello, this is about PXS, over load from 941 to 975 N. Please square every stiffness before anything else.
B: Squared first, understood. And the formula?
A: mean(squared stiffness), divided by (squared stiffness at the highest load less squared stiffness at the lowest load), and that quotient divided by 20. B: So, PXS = -0.41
